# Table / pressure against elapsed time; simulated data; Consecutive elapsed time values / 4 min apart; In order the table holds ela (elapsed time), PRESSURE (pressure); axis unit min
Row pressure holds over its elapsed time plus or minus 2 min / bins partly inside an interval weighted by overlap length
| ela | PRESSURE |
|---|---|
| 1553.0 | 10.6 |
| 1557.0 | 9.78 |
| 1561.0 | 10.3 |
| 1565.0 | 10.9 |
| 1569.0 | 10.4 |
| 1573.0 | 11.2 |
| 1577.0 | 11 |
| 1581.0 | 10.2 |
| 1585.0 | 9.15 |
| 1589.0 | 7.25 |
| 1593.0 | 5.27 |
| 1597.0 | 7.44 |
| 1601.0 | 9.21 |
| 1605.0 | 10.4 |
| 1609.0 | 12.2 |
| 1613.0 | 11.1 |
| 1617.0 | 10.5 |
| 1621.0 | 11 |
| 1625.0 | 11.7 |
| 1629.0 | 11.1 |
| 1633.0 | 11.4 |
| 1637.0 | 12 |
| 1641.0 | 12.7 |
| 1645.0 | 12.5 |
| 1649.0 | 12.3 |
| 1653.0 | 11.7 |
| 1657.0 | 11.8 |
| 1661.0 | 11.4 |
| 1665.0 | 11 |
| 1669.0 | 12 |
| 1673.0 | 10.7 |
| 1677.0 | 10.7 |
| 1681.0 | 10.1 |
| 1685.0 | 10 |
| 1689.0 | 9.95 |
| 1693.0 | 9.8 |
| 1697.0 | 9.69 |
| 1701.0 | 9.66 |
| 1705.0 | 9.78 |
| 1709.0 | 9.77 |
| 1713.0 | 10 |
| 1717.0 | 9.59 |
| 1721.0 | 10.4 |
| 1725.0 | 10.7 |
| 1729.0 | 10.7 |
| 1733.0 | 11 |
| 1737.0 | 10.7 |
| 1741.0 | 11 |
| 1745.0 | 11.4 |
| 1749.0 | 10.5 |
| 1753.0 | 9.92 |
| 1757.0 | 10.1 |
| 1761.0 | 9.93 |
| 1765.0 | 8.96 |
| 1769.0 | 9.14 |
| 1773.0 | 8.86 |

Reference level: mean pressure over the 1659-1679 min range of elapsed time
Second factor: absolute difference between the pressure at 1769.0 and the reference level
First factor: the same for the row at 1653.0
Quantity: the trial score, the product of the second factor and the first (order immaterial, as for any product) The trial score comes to 1.1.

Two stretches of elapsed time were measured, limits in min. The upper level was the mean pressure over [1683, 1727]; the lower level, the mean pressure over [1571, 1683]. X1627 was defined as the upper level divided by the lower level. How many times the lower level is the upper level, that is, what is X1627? 0.93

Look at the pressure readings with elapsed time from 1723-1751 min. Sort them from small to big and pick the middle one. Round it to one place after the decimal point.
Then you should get 10.7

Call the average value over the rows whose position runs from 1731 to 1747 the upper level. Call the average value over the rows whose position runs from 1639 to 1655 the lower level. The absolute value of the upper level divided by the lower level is 0.90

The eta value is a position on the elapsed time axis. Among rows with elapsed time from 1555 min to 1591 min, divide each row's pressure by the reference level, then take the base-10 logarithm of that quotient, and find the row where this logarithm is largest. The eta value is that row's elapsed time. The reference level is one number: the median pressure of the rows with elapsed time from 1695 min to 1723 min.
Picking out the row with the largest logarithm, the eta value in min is 1573.0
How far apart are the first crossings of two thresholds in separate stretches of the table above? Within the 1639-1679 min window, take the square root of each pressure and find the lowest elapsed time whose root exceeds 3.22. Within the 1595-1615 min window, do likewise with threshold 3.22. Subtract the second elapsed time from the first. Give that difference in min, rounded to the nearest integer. 36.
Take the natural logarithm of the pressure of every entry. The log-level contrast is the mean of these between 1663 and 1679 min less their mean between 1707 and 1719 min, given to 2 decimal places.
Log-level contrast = 0.12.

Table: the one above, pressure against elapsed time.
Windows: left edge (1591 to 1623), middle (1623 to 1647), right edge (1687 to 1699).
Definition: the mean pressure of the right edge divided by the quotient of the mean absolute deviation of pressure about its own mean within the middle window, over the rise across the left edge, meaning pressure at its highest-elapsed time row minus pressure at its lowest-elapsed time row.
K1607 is 112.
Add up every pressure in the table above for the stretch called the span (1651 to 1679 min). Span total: 79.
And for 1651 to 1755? 274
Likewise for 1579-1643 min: 163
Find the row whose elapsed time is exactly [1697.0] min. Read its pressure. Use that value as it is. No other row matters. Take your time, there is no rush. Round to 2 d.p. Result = 9.69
